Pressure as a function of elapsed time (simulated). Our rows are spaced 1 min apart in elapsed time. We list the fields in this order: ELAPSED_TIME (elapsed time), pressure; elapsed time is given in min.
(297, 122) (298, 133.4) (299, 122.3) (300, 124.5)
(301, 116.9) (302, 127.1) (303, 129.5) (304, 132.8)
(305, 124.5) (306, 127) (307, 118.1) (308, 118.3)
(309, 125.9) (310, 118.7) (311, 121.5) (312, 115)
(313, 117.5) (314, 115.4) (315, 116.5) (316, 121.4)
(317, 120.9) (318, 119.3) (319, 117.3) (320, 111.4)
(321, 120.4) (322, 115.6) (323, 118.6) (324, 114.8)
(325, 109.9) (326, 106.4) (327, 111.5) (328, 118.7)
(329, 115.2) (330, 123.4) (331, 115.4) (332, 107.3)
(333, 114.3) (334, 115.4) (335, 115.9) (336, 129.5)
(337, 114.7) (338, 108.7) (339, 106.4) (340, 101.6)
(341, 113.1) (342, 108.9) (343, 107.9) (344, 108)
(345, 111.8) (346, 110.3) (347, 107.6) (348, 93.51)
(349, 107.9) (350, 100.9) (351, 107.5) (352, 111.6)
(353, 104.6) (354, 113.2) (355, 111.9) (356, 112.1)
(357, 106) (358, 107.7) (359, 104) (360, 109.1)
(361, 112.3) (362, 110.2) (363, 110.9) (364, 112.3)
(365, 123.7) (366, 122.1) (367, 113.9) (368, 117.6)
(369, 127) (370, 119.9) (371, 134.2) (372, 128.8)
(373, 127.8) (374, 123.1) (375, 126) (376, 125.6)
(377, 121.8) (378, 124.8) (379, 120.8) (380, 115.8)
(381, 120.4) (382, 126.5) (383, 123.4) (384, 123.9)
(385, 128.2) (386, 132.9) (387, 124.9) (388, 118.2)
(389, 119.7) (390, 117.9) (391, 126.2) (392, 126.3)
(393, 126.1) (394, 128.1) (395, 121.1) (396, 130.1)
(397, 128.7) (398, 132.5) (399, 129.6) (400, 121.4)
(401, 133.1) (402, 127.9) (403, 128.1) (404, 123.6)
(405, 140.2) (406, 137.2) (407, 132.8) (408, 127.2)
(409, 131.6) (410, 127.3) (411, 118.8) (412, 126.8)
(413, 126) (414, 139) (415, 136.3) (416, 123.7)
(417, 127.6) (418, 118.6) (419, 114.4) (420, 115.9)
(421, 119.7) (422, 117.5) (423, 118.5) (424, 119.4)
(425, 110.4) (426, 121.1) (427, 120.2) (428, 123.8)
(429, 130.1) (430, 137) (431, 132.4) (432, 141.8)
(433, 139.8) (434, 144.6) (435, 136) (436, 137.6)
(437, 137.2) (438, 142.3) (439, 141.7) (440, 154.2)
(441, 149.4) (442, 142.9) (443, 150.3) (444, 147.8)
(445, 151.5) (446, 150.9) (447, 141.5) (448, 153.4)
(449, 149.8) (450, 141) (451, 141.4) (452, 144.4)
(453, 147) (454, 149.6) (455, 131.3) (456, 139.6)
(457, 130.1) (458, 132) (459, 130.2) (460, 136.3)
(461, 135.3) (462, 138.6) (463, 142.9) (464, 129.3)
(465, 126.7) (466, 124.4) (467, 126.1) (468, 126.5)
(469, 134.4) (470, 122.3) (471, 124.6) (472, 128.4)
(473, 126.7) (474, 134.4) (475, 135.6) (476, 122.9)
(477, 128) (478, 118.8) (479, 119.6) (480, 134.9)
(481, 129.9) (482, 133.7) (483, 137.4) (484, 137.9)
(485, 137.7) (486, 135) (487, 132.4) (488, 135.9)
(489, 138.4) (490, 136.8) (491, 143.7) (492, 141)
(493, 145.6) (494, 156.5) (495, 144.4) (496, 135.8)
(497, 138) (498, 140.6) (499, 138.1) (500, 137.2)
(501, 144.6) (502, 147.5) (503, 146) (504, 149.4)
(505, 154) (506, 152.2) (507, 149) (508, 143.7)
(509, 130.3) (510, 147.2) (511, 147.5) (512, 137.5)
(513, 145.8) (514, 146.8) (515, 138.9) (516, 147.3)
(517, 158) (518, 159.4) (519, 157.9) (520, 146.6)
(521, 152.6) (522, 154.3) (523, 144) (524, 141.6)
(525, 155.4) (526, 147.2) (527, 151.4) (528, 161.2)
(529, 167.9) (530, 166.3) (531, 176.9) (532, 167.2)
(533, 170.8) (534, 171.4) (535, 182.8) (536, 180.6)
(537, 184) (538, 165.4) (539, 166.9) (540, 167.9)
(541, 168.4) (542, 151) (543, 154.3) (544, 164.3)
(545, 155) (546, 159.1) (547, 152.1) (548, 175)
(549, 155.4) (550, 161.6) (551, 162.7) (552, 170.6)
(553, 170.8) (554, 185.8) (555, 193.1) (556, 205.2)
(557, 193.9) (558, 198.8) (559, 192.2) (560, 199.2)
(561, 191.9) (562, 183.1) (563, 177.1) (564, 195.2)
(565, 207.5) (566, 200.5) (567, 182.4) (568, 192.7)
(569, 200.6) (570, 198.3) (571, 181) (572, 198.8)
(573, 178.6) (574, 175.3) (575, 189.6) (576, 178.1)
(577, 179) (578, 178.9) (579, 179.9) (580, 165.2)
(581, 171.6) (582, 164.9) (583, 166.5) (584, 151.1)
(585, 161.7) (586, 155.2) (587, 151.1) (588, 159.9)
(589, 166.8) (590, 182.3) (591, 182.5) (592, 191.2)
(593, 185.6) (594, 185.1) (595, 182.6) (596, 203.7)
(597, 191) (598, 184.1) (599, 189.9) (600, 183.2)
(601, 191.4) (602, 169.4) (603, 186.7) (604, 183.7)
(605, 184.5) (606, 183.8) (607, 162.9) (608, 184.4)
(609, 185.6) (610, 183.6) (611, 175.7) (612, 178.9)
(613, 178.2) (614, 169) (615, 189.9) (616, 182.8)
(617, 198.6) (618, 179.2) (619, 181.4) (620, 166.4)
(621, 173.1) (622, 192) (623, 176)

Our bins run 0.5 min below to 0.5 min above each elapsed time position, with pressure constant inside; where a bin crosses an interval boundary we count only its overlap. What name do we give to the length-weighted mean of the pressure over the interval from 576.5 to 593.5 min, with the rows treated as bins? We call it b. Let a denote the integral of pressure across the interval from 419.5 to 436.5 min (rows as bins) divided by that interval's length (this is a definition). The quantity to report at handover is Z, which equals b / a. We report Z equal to 1.3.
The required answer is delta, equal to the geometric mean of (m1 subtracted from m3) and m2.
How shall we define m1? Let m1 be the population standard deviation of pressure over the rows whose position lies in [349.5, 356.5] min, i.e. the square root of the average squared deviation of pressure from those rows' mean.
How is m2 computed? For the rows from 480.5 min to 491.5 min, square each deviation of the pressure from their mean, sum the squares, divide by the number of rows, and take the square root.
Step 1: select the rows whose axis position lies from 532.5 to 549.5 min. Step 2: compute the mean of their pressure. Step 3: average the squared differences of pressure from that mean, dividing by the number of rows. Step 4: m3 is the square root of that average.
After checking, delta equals 4.5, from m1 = 4.3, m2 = 3.4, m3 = 10.3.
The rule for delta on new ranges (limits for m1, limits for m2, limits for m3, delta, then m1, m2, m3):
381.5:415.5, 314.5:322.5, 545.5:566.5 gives 6.0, 5.6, 3.1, 16.9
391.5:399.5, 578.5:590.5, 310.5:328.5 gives 3.0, 3.2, 9.5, 4.1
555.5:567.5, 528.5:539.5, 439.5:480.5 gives 2.9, 8.9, 6.7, 10.1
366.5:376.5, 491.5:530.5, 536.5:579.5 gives 9.1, 5.6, 8.3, 15.7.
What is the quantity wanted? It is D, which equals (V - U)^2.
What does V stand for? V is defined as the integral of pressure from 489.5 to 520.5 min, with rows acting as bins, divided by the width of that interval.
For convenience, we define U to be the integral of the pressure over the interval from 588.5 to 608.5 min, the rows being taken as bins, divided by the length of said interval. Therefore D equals 1470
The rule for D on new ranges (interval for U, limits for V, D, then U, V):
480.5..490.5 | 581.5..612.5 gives 1781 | 136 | 178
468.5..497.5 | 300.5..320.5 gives 180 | 134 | 121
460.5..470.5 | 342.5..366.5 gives 449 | 131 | 109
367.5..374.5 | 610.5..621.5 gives 2905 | 125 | 179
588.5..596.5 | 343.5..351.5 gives 6247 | 185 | 106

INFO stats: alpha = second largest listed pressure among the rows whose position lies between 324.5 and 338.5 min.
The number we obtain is 123.4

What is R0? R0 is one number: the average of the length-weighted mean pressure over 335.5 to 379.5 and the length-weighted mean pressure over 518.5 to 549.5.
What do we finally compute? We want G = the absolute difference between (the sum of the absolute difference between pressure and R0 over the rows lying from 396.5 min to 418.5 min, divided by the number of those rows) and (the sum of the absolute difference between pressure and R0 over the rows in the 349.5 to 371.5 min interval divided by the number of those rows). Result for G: 15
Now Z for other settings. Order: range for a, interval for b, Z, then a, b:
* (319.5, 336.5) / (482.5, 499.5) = 1.2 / 116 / 140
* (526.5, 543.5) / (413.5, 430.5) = 0.7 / 168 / 123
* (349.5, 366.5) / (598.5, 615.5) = 1.6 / 111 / 181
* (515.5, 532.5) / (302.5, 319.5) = 0.8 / 156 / 121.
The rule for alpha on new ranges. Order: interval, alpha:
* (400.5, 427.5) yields 139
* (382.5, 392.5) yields 128.2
